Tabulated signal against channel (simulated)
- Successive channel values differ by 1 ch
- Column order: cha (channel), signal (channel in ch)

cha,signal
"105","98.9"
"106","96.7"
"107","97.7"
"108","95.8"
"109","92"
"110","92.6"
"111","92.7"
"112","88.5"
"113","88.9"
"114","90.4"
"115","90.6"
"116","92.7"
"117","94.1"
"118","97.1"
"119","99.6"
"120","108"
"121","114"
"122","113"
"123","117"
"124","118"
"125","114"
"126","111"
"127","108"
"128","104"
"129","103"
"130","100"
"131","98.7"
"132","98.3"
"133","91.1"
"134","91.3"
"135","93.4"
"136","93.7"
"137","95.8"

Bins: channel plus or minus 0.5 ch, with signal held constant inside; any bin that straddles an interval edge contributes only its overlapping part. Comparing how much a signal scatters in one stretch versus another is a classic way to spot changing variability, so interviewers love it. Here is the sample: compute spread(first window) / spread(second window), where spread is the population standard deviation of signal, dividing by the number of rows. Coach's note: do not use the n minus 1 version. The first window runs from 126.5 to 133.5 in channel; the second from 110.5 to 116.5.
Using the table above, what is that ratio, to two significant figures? 3.0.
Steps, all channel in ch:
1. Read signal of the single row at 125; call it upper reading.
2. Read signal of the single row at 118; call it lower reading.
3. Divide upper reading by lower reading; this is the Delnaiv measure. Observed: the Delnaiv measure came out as 1.17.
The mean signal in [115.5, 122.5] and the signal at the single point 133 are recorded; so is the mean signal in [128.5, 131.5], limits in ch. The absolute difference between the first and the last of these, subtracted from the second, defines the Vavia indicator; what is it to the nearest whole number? 89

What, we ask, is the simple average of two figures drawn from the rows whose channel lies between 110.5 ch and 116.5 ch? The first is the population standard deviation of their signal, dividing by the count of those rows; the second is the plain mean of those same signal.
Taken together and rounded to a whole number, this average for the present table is 46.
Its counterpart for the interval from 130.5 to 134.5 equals 49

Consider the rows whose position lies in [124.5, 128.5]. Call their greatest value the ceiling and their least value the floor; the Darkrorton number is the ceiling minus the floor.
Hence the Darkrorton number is 10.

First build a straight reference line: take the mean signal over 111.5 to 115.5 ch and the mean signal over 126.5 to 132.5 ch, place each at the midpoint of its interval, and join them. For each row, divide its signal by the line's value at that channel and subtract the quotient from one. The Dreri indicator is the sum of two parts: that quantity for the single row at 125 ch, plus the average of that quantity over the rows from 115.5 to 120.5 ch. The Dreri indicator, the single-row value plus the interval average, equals -0.21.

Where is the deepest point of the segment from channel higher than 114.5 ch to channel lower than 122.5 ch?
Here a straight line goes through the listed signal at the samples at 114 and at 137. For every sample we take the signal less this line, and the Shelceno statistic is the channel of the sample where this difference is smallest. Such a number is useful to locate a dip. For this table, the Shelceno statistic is 115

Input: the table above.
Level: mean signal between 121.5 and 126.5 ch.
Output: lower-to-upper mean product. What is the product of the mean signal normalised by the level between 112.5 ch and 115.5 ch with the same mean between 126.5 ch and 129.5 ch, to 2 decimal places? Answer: 0.72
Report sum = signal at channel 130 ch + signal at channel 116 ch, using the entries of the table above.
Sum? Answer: 193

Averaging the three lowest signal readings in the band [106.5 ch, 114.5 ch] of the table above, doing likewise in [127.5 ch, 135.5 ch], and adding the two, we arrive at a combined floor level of 181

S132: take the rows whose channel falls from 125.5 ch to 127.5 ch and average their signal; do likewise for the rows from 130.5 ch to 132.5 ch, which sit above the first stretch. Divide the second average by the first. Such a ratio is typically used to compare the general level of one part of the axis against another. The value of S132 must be 0.90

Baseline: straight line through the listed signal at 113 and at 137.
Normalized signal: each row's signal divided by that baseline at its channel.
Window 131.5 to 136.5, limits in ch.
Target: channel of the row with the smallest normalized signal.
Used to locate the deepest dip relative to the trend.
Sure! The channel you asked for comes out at 134 ch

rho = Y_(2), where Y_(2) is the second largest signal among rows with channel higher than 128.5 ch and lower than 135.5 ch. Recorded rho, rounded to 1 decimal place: 100.0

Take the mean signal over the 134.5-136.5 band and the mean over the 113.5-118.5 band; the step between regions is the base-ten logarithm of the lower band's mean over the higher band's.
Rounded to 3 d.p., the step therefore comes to -0.003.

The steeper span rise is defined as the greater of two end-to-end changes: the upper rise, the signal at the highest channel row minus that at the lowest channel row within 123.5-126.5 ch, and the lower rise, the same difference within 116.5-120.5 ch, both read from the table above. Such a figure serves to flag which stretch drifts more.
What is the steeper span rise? 14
